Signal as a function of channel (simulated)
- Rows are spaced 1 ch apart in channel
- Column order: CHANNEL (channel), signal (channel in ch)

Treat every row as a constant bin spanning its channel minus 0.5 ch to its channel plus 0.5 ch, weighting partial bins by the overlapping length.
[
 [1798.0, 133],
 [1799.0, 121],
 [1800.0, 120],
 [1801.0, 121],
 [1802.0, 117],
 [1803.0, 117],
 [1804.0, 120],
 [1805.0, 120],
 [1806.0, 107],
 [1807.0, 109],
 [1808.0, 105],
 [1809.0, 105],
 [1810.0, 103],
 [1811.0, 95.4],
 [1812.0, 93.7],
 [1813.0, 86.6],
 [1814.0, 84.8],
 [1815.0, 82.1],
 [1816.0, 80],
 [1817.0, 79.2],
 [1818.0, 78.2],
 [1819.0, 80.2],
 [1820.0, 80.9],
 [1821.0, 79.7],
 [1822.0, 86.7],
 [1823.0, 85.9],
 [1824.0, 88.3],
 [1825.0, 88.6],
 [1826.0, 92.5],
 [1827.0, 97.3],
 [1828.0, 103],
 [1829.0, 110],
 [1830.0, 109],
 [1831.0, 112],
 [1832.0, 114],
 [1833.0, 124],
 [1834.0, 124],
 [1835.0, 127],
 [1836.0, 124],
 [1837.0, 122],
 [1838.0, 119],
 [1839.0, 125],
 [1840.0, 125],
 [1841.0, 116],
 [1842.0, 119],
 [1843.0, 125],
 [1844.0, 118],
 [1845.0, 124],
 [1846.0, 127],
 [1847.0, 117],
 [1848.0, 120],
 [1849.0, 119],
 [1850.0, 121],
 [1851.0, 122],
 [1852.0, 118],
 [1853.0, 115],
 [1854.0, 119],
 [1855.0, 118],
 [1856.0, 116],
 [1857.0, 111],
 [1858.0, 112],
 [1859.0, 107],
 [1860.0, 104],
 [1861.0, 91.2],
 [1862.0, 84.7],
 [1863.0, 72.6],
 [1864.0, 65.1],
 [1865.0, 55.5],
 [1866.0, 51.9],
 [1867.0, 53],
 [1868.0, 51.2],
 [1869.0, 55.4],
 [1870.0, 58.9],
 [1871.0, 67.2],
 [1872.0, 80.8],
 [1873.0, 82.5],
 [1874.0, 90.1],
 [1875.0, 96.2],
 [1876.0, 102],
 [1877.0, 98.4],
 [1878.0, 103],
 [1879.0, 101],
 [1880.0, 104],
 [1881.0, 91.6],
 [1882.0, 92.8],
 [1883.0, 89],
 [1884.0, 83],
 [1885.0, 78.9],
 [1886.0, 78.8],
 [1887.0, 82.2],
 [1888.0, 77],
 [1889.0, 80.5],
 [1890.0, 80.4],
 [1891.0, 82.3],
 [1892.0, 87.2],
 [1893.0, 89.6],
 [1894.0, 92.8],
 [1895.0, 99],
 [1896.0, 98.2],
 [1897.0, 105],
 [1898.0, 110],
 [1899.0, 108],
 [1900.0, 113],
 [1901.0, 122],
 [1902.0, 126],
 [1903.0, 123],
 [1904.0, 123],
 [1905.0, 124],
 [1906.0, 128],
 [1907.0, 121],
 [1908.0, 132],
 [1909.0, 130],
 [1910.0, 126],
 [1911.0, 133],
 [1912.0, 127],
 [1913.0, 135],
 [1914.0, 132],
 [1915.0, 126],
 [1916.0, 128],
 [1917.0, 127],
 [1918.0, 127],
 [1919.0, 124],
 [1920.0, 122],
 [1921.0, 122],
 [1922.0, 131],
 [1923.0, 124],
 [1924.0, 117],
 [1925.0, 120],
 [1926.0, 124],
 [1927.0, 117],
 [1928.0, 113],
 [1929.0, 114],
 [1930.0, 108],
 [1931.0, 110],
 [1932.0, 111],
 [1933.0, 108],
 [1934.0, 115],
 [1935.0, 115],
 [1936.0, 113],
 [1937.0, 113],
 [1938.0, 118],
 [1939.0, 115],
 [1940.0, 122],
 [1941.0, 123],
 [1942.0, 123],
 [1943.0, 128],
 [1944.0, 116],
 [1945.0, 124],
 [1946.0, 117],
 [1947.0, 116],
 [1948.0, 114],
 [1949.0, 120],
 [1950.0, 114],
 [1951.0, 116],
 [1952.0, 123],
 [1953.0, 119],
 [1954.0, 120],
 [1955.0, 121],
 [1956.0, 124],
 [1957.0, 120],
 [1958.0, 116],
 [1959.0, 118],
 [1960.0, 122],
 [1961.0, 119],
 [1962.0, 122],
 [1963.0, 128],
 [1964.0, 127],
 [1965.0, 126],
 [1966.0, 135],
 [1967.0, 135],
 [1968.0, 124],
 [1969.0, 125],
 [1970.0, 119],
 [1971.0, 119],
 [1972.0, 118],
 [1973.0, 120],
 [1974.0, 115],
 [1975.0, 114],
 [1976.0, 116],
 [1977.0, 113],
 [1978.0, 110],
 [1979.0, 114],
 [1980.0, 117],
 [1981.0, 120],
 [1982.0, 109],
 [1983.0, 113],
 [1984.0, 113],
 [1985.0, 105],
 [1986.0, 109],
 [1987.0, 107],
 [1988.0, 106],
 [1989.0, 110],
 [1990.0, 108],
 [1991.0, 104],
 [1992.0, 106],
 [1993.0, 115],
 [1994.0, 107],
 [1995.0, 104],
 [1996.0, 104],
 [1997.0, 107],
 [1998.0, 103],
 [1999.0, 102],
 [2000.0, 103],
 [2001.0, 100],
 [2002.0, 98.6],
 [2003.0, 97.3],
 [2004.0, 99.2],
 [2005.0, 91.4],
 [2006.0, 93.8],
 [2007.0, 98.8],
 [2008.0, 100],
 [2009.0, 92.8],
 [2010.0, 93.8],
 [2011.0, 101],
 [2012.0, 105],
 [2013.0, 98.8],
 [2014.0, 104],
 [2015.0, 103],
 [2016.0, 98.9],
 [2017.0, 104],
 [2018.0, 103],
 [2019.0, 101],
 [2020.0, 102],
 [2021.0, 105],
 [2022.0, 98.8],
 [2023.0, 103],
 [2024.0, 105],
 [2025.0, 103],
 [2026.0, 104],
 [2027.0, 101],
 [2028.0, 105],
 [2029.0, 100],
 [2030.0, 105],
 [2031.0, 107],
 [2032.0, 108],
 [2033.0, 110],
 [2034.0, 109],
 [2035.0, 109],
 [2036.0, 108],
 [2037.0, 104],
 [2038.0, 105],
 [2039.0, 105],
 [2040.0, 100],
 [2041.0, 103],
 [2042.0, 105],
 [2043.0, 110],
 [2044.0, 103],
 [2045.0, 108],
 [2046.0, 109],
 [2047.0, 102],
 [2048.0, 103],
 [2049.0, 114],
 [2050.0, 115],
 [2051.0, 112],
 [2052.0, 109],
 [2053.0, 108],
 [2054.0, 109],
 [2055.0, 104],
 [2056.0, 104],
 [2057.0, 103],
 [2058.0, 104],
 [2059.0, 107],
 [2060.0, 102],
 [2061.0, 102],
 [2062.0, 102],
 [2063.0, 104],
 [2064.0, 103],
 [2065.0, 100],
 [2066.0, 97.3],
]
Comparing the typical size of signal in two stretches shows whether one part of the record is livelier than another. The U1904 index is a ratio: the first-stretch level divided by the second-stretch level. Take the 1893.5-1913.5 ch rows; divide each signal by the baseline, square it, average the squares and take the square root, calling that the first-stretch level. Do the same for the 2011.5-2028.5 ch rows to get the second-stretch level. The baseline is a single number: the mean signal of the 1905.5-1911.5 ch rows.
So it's 1.16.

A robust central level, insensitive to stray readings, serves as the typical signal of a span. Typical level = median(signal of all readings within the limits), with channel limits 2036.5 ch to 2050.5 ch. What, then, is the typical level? 105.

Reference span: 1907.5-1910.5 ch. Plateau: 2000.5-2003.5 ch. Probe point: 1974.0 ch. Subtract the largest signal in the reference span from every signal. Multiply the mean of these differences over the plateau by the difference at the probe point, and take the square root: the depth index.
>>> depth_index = 23.8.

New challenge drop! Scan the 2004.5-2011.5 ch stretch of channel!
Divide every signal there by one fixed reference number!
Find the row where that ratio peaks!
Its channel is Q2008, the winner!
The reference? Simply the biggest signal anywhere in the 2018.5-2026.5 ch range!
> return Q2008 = 2011.0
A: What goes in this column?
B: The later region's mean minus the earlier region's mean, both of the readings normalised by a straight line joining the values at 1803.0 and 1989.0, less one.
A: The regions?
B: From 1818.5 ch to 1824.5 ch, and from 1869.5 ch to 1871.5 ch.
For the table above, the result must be -0.17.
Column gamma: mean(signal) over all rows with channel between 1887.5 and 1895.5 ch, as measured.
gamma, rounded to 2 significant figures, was 86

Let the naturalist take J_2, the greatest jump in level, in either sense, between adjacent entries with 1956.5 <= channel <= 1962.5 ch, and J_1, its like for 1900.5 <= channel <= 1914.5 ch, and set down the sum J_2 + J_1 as 15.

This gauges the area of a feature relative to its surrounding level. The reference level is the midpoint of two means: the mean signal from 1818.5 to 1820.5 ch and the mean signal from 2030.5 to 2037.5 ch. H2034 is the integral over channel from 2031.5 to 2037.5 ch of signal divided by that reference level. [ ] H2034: 6.9 ch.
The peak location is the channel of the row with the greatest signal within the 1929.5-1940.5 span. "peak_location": 1940.0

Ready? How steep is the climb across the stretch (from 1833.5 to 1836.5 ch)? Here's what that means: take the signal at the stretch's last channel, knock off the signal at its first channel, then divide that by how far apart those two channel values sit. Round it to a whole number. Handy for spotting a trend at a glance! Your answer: 0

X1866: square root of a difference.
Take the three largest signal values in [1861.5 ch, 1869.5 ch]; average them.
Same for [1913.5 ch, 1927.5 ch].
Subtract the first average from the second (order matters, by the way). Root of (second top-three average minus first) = 7.5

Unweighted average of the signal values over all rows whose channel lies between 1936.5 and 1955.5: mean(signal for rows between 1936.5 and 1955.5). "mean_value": 119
